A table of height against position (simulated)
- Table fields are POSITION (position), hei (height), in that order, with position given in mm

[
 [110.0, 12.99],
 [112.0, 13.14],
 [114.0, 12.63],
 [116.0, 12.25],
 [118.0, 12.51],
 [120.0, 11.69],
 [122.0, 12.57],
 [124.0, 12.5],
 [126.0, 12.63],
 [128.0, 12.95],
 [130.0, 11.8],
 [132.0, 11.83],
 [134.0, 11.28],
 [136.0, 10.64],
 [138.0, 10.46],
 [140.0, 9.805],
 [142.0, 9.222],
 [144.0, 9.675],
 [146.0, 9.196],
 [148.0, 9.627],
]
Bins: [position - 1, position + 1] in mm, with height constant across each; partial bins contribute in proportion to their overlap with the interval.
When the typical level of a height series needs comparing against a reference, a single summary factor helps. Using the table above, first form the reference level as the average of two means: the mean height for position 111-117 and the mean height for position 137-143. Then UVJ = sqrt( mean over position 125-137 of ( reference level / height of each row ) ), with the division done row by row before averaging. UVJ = 0.976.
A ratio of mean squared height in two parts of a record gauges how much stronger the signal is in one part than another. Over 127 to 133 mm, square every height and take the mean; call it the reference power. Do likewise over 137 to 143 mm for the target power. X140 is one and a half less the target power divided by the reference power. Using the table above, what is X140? 0.8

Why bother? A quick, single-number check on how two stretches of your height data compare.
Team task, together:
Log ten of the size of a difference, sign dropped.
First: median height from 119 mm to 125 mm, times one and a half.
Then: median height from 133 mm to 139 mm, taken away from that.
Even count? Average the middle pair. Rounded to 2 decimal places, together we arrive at 0.91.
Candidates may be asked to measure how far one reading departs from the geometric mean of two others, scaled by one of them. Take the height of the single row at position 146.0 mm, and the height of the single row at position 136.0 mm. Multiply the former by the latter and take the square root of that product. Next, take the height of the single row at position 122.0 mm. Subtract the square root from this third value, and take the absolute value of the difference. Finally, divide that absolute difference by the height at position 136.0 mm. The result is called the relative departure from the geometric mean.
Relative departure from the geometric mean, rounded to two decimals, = 0.25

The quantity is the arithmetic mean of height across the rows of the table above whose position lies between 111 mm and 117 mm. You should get 12.7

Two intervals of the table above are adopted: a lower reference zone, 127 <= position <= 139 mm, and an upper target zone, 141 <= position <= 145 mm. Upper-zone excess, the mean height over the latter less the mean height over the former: -2.0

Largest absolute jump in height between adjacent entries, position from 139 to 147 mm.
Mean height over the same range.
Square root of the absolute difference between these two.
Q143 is 2.98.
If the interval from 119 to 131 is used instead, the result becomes 3.35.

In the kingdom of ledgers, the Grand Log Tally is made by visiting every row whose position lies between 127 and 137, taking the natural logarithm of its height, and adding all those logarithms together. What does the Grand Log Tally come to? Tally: 12.3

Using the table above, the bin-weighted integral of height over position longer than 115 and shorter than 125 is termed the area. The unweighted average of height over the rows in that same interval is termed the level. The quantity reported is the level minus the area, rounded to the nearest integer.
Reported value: -111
